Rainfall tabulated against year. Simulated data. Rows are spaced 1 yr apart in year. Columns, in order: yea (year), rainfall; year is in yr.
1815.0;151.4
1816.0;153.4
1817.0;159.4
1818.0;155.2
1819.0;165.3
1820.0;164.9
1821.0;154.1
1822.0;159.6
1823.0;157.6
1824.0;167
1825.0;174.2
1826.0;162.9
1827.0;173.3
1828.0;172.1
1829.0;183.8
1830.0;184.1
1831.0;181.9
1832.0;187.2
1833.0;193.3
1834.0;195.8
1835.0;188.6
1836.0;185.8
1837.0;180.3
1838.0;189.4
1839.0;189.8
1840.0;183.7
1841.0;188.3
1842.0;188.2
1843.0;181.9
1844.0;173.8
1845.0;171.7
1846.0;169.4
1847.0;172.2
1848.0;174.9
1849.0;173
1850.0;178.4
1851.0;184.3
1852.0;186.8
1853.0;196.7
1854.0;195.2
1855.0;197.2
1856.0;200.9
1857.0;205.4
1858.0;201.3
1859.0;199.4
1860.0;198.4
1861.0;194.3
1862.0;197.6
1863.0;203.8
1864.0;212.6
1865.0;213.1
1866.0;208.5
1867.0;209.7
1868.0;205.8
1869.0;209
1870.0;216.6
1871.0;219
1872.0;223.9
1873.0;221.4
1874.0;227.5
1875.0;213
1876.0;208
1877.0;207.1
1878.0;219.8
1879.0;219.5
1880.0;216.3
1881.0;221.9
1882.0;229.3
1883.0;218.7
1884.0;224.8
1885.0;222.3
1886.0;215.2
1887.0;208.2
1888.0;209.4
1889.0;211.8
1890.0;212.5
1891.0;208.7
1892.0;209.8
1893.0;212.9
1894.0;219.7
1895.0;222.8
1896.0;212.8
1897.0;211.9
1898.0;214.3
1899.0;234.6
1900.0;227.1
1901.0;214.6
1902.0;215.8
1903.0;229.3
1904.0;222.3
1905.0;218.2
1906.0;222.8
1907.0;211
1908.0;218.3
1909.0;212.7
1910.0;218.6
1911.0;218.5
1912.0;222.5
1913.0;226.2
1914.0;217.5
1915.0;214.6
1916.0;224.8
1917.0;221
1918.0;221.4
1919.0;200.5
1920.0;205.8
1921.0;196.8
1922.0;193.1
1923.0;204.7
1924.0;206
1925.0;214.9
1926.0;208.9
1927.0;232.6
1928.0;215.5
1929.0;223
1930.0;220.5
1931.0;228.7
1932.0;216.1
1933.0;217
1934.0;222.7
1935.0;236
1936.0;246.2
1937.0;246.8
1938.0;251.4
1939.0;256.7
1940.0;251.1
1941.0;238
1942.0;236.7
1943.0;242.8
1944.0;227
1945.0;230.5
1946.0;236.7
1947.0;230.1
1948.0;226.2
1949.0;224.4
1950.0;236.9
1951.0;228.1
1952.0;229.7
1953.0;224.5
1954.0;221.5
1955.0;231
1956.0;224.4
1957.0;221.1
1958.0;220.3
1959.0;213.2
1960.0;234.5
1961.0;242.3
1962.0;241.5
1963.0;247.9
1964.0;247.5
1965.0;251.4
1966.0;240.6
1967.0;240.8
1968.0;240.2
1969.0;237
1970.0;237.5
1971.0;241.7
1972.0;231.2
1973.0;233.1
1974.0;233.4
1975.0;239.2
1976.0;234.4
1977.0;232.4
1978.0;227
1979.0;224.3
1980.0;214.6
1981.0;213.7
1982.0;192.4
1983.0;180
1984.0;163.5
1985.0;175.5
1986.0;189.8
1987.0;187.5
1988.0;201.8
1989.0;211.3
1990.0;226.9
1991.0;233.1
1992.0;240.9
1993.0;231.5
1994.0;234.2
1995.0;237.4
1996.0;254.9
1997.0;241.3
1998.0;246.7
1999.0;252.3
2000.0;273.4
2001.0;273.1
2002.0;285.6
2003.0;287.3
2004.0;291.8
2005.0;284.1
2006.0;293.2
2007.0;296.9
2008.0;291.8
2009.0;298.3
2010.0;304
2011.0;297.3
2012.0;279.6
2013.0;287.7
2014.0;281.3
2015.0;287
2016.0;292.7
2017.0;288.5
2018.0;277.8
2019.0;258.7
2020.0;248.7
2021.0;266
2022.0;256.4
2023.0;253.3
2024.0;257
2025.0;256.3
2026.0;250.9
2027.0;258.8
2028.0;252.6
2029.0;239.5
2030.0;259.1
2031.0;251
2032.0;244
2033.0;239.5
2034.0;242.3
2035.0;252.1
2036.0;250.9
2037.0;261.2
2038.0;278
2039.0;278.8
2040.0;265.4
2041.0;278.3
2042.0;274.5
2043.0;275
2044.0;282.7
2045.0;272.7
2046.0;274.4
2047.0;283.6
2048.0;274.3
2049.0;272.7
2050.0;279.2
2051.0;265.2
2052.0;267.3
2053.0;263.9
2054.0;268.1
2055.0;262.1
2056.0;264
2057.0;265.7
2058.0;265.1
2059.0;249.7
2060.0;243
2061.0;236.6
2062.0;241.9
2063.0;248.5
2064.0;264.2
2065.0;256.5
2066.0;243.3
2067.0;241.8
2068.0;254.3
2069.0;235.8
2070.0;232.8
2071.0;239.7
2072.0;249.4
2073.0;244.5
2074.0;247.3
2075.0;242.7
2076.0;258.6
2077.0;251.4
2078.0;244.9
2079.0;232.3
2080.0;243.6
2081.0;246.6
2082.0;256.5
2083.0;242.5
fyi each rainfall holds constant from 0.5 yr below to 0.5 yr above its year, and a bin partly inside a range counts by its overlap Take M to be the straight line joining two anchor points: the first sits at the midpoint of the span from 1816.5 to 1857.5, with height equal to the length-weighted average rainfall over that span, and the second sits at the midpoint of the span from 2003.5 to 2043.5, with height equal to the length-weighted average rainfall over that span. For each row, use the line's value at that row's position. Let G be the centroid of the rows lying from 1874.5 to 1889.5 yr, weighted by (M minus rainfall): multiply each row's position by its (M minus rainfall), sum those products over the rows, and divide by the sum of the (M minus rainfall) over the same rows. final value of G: 1881.4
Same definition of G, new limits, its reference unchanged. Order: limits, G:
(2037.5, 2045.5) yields 2042.2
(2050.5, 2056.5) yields 2053.6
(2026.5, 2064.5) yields 2048.1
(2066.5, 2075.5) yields 2071.0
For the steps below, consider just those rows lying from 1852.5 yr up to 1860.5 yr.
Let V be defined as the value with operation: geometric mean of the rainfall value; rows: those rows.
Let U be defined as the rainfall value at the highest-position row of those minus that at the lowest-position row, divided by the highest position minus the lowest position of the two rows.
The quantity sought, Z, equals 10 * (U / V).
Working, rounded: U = 0.2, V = 199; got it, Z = 0.01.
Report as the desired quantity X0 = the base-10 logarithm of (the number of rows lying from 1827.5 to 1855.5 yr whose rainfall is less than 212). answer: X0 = 1.4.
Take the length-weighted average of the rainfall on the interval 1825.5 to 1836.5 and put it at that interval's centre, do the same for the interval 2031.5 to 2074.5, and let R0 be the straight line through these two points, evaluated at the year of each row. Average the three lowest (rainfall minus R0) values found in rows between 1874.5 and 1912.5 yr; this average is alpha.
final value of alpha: 4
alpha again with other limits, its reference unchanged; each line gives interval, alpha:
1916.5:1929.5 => -17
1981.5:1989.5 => -62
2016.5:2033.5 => -10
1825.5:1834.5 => -12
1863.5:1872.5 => 13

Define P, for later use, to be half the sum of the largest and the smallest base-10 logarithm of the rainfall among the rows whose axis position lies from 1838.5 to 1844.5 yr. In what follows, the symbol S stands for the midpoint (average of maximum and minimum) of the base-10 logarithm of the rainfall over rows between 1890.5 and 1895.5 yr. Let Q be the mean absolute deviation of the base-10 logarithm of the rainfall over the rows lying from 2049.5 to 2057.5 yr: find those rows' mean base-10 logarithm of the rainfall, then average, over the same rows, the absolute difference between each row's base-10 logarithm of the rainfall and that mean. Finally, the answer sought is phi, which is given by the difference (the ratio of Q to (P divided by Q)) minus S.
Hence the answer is -2.33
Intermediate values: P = 2.26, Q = 0.0056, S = 2.33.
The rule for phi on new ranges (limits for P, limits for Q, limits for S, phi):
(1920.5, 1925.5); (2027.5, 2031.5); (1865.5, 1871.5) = -2.33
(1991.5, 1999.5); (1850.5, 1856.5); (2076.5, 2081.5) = -2.38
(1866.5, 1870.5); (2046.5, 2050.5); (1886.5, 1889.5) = -2.32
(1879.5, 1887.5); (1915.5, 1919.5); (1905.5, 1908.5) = -2.34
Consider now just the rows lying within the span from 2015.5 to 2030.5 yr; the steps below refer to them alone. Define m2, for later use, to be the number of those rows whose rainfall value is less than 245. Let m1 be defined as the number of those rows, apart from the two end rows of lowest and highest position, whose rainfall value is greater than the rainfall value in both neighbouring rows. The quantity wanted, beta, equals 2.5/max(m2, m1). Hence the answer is 0.83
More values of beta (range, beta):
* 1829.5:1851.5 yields 0.11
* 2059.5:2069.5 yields 0.42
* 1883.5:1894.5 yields 0.23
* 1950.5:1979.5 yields 0.10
